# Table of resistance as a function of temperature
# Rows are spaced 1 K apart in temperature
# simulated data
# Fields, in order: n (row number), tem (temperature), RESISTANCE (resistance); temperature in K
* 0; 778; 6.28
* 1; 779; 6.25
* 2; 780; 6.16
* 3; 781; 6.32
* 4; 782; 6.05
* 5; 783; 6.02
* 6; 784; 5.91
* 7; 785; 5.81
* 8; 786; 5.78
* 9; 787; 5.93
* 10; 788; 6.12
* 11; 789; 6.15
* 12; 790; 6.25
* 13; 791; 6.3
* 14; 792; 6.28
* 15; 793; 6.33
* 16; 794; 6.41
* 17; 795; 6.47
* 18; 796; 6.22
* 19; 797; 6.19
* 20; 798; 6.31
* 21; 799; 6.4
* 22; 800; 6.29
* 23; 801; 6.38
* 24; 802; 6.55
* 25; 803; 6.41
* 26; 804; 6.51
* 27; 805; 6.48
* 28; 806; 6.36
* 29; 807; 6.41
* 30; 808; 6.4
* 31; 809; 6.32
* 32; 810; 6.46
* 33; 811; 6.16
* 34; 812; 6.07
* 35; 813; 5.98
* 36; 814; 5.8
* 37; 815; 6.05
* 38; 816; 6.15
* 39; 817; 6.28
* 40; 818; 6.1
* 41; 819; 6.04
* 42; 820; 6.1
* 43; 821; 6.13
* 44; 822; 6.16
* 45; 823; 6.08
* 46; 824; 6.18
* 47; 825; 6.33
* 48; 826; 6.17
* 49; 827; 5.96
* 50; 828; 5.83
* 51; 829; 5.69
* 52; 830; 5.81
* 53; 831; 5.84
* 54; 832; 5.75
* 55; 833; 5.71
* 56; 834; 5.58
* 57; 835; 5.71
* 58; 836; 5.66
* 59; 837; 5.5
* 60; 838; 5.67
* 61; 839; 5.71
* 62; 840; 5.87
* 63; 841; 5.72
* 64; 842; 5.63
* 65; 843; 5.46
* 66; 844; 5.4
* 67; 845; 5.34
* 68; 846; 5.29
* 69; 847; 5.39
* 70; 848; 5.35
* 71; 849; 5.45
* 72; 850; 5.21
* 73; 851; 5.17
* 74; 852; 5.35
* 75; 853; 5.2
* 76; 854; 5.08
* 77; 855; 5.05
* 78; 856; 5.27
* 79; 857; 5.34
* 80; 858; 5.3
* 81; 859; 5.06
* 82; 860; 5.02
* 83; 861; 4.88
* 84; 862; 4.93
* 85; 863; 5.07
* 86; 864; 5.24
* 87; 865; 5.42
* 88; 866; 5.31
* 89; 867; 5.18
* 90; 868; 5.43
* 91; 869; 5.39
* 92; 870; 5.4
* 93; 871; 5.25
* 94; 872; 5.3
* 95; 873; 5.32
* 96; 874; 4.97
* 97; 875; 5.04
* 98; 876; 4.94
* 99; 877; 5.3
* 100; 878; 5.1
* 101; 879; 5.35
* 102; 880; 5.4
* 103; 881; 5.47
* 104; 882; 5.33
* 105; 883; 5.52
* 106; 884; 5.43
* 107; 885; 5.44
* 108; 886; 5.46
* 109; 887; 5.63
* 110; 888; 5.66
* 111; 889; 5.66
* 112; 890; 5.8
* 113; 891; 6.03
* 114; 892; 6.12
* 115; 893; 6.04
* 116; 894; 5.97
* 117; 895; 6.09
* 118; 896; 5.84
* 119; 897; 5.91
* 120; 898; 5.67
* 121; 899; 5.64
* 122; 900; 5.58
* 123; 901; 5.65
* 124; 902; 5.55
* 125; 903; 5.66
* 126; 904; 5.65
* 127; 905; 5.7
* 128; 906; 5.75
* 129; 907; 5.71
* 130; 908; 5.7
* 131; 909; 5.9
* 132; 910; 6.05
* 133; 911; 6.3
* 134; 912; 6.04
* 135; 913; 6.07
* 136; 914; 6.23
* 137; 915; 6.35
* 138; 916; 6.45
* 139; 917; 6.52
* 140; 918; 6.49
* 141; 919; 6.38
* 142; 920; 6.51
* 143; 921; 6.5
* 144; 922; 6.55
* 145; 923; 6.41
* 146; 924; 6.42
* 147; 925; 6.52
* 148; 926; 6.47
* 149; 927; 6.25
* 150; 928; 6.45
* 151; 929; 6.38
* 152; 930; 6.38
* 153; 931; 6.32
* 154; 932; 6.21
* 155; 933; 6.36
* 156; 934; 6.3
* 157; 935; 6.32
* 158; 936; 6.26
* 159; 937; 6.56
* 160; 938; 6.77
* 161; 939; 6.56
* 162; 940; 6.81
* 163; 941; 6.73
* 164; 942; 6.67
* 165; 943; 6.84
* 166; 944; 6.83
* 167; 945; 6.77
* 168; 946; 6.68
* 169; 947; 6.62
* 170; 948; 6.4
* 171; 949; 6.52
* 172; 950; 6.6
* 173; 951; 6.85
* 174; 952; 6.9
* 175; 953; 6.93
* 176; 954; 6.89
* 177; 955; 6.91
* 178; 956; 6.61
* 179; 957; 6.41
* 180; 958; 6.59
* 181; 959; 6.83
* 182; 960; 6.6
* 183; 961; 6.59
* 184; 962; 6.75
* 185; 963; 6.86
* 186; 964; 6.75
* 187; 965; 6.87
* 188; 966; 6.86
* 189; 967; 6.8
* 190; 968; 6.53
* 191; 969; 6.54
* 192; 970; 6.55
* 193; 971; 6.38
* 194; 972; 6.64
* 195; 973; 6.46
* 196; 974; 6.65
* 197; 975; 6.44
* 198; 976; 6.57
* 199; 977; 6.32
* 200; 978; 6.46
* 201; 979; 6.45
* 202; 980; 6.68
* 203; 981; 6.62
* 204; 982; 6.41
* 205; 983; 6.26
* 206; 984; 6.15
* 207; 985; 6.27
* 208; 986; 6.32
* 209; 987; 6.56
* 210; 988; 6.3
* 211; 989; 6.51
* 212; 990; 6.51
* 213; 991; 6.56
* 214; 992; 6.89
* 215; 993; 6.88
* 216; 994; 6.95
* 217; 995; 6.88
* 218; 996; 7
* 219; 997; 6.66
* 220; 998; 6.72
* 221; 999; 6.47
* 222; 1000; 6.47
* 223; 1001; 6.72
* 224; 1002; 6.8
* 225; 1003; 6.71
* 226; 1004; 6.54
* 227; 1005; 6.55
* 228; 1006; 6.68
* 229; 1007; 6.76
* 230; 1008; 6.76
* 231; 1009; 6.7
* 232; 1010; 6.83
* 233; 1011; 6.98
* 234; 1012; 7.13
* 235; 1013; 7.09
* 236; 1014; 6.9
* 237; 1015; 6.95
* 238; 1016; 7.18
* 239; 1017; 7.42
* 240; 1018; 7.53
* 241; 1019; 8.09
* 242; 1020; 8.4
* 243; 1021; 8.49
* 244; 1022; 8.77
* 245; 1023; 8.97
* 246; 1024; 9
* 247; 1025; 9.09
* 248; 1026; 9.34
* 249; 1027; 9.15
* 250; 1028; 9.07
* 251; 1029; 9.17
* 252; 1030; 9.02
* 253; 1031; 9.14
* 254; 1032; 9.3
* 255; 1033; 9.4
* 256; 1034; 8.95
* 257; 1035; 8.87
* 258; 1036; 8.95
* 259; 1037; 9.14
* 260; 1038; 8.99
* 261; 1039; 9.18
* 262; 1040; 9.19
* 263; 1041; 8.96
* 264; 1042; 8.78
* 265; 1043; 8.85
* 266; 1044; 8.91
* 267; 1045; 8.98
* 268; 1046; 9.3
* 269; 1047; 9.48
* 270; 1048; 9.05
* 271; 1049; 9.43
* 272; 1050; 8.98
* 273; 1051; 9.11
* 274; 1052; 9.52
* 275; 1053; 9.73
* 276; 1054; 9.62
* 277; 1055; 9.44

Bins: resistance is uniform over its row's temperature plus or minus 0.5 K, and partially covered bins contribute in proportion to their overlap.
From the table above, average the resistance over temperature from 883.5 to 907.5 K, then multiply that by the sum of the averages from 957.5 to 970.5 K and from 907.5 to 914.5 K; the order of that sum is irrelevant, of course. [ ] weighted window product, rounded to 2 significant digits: 73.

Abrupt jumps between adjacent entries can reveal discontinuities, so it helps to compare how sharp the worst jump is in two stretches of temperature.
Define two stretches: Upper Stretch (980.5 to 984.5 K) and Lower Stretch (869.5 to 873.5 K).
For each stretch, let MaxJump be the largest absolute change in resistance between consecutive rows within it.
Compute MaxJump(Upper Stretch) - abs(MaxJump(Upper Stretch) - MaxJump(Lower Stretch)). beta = 0.150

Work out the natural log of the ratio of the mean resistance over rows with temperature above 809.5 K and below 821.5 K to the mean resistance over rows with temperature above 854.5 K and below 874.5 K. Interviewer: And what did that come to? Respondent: 0.16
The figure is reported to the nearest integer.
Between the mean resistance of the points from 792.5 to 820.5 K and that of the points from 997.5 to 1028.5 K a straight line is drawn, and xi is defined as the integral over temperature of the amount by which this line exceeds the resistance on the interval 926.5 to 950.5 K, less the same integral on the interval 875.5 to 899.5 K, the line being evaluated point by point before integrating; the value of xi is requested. -15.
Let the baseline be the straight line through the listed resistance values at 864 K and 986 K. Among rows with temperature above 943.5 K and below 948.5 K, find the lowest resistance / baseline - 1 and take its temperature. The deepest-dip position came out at 948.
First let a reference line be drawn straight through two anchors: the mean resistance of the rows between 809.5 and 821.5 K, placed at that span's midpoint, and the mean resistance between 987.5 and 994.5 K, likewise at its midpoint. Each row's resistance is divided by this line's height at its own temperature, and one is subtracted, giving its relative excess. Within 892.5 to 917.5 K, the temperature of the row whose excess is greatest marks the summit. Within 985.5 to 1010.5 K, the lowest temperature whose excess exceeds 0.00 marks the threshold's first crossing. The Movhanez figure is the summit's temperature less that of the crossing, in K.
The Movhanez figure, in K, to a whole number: -75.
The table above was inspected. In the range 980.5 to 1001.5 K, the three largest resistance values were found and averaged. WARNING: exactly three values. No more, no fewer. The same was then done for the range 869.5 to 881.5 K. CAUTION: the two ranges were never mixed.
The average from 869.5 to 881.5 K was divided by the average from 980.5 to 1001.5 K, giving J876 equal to 0.78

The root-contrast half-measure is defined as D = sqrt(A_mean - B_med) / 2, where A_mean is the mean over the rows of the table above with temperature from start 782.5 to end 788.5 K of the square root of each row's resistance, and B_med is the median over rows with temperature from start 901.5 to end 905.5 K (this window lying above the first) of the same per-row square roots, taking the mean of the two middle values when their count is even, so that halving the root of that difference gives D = 0.12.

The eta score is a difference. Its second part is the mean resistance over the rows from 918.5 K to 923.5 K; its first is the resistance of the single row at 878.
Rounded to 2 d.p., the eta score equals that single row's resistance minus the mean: -1.37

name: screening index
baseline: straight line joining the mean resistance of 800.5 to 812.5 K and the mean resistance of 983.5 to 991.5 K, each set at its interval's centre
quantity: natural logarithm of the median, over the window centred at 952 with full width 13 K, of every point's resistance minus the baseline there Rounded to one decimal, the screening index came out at -1.5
